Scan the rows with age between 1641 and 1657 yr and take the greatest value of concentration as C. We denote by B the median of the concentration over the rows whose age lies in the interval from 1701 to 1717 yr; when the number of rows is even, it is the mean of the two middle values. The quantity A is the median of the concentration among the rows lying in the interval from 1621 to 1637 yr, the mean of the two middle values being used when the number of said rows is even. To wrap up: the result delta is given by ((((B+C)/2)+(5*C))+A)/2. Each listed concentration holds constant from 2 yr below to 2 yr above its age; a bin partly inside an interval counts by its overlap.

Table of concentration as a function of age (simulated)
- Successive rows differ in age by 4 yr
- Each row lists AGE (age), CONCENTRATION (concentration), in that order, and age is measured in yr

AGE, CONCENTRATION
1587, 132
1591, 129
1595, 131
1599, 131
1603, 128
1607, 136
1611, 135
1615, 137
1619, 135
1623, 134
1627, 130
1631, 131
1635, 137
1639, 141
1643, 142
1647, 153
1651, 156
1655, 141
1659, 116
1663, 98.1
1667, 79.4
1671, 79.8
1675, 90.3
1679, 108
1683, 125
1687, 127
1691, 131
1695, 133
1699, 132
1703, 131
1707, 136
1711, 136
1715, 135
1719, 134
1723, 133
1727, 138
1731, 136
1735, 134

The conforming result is 529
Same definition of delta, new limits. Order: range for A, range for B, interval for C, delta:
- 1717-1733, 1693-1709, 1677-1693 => 461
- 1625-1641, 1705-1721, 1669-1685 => 445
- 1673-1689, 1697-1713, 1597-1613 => 466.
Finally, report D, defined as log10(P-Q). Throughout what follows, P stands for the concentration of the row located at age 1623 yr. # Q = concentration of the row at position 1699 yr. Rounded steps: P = 134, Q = 132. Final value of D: 0.3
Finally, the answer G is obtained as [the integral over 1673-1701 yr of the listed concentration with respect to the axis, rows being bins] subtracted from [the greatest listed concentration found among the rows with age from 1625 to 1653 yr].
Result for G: -3229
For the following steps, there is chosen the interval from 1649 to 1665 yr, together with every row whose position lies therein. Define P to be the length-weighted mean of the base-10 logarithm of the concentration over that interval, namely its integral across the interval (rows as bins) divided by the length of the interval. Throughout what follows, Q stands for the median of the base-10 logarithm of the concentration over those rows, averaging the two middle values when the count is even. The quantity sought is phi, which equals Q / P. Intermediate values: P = 2.10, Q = 2.107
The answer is 1.00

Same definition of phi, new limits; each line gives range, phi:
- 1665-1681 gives 0.99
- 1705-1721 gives 1.00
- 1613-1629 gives 1.00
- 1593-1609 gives 1.00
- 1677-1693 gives 1.01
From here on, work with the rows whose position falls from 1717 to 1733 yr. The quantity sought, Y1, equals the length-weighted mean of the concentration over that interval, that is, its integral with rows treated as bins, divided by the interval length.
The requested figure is 135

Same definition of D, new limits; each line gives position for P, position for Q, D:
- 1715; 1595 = 0.6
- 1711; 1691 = 0.7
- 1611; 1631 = 0.6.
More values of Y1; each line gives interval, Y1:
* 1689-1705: 132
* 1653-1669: 109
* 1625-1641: 135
